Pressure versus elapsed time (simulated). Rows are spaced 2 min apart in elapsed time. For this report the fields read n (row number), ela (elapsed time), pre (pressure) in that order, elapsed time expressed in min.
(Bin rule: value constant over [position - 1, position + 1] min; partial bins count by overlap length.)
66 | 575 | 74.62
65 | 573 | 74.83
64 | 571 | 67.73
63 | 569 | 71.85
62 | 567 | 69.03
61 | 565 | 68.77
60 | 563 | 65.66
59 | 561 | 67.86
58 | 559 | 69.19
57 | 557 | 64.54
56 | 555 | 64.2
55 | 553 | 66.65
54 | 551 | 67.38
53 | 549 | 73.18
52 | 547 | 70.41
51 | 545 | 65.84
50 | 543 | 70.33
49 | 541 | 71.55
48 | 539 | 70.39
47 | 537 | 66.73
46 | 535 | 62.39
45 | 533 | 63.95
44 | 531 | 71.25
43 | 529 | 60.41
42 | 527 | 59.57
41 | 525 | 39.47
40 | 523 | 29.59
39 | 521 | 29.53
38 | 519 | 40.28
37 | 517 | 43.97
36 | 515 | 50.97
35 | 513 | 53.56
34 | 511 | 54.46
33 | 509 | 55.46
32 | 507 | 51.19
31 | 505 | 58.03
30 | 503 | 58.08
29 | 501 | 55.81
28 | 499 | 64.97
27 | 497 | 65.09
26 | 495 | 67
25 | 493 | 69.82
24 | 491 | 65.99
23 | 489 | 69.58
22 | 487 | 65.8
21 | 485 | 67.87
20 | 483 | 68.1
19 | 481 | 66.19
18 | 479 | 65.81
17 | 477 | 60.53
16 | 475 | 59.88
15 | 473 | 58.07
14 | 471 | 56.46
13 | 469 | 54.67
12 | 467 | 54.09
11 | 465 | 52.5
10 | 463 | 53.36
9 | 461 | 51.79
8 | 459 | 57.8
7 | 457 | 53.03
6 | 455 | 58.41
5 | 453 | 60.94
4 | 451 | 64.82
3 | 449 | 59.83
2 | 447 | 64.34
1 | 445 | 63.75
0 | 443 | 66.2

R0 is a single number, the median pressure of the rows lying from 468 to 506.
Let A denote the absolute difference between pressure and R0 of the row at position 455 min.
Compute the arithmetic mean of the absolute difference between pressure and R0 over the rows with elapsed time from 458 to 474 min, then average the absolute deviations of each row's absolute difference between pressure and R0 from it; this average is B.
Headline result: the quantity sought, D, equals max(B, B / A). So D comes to 2.0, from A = 6.7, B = 2.0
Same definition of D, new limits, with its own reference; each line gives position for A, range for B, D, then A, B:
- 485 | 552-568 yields 1.4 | 2.8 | 1.4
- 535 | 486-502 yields 2.5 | 2.7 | 2.5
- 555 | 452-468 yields 3.2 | 0.9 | 2.9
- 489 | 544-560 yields 2.2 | 4.5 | 2.2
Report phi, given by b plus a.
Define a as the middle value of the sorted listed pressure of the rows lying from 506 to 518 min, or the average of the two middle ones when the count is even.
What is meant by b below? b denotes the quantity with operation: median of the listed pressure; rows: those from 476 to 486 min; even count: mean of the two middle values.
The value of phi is 119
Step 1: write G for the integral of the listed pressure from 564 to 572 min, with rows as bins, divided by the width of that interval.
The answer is 69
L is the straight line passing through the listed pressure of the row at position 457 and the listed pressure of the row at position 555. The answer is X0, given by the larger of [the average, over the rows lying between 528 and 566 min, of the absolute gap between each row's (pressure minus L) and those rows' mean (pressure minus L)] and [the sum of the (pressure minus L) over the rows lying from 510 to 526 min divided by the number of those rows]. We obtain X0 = 2.9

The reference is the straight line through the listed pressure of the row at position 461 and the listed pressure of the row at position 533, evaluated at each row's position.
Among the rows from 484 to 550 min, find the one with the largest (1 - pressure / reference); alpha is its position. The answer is 523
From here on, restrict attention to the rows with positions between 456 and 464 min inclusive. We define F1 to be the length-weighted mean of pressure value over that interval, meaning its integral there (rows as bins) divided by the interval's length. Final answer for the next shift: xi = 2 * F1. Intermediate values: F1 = 54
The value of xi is 108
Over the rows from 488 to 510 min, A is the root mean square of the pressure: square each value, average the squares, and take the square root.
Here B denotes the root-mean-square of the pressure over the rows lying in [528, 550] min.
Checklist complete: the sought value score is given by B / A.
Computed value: 1.09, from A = 62.2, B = 68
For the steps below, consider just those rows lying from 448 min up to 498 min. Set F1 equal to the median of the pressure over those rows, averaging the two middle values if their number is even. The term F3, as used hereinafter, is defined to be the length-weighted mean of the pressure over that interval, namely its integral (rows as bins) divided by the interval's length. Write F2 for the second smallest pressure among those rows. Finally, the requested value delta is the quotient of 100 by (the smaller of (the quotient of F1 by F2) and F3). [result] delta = 87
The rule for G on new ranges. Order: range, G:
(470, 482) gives 61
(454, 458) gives 56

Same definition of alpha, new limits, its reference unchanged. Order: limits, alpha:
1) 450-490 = 461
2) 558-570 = 563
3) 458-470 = 461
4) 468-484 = 469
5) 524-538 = 525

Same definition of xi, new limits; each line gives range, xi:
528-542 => 133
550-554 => 134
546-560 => 136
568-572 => 140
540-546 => 138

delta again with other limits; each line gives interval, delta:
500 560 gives 48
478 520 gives 68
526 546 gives 91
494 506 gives 94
